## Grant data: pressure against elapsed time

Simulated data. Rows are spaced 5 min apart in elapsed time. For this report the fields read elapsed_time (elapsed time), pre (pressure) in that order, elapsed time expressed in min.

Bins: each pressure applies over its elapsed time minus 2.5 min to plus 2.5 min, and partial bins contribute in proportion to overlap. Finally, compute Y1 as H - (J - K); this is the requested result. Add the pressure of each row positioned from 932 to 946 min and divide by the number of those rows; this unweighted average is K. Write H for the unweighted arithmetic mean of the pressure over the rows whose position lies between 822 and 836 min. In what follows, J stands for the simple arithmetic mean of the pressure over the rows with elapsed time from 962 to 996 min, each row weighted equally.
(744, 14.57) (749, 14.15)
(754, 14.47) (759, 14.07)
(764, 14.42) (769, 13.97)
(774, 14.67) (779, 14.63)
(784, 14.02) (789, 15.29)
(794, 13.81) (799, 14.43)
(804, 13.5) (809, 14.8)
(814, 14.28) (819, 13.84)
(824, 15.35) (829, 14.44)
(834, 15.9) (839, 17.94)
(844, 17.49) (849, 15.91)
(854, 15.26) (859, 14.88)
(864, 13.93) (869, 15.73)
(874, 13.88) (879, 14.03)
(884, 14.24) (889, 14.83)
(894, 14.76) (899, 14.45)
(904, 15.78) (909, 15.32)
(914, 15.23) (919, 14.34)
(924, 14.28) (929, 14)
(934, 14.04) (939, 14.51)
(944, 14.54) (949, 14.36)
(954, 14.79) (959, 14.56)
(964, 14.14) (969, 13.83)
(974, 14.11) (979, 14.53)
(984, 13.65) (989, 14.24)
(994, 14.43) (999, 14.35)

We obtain 15.5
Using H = 15.2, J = 14.1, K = 14.4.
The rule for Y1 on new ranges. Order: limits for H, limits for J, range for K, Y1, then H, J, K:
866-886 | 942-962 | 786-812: 14.3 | 14.5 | 14.6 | 14.4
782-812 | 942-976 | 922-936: 14.1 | 14.3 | 14.3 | 14.1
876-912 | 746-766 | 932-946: 14.9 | 14.8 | 14.3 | 14.4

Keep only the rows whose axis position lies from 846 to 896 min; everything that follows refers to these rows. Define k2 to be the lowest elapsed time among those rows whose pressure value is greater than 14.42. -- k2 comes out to 849 min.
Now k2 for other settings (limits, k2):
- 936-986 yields 939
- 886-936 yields 889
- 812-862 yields 824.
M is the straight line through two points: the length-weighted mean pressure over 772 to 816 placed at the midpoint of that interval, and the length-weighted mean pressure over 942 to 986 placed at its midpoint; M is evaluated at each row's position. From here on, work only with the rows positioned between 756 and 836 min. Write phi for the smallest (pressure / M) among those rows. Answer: 0.94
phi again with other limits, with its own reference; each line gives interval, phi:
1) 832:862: 1.04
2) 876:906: 0.98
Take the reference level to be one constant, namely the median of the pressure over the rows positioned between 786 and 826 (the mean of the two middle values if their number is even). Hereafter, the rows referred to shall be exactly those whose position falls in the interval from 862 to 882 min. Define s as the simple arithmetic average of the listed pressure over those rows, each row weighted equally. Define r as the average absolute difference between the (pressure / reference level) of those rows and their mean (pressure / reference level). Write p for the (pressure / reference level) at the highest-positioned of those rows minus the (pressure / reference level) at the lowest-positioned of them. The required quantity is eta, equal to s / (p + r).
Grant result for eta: 269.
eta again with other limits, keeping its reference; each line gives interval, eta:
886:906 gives 158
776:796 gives -697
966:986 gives 1831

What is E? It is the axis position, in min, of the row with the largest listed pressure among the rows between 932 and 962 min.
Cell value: 954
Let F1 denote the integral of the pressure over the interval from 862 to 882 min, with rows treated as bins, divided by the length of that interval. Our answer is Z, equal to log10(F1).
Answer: 1.16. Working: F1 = 14.4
